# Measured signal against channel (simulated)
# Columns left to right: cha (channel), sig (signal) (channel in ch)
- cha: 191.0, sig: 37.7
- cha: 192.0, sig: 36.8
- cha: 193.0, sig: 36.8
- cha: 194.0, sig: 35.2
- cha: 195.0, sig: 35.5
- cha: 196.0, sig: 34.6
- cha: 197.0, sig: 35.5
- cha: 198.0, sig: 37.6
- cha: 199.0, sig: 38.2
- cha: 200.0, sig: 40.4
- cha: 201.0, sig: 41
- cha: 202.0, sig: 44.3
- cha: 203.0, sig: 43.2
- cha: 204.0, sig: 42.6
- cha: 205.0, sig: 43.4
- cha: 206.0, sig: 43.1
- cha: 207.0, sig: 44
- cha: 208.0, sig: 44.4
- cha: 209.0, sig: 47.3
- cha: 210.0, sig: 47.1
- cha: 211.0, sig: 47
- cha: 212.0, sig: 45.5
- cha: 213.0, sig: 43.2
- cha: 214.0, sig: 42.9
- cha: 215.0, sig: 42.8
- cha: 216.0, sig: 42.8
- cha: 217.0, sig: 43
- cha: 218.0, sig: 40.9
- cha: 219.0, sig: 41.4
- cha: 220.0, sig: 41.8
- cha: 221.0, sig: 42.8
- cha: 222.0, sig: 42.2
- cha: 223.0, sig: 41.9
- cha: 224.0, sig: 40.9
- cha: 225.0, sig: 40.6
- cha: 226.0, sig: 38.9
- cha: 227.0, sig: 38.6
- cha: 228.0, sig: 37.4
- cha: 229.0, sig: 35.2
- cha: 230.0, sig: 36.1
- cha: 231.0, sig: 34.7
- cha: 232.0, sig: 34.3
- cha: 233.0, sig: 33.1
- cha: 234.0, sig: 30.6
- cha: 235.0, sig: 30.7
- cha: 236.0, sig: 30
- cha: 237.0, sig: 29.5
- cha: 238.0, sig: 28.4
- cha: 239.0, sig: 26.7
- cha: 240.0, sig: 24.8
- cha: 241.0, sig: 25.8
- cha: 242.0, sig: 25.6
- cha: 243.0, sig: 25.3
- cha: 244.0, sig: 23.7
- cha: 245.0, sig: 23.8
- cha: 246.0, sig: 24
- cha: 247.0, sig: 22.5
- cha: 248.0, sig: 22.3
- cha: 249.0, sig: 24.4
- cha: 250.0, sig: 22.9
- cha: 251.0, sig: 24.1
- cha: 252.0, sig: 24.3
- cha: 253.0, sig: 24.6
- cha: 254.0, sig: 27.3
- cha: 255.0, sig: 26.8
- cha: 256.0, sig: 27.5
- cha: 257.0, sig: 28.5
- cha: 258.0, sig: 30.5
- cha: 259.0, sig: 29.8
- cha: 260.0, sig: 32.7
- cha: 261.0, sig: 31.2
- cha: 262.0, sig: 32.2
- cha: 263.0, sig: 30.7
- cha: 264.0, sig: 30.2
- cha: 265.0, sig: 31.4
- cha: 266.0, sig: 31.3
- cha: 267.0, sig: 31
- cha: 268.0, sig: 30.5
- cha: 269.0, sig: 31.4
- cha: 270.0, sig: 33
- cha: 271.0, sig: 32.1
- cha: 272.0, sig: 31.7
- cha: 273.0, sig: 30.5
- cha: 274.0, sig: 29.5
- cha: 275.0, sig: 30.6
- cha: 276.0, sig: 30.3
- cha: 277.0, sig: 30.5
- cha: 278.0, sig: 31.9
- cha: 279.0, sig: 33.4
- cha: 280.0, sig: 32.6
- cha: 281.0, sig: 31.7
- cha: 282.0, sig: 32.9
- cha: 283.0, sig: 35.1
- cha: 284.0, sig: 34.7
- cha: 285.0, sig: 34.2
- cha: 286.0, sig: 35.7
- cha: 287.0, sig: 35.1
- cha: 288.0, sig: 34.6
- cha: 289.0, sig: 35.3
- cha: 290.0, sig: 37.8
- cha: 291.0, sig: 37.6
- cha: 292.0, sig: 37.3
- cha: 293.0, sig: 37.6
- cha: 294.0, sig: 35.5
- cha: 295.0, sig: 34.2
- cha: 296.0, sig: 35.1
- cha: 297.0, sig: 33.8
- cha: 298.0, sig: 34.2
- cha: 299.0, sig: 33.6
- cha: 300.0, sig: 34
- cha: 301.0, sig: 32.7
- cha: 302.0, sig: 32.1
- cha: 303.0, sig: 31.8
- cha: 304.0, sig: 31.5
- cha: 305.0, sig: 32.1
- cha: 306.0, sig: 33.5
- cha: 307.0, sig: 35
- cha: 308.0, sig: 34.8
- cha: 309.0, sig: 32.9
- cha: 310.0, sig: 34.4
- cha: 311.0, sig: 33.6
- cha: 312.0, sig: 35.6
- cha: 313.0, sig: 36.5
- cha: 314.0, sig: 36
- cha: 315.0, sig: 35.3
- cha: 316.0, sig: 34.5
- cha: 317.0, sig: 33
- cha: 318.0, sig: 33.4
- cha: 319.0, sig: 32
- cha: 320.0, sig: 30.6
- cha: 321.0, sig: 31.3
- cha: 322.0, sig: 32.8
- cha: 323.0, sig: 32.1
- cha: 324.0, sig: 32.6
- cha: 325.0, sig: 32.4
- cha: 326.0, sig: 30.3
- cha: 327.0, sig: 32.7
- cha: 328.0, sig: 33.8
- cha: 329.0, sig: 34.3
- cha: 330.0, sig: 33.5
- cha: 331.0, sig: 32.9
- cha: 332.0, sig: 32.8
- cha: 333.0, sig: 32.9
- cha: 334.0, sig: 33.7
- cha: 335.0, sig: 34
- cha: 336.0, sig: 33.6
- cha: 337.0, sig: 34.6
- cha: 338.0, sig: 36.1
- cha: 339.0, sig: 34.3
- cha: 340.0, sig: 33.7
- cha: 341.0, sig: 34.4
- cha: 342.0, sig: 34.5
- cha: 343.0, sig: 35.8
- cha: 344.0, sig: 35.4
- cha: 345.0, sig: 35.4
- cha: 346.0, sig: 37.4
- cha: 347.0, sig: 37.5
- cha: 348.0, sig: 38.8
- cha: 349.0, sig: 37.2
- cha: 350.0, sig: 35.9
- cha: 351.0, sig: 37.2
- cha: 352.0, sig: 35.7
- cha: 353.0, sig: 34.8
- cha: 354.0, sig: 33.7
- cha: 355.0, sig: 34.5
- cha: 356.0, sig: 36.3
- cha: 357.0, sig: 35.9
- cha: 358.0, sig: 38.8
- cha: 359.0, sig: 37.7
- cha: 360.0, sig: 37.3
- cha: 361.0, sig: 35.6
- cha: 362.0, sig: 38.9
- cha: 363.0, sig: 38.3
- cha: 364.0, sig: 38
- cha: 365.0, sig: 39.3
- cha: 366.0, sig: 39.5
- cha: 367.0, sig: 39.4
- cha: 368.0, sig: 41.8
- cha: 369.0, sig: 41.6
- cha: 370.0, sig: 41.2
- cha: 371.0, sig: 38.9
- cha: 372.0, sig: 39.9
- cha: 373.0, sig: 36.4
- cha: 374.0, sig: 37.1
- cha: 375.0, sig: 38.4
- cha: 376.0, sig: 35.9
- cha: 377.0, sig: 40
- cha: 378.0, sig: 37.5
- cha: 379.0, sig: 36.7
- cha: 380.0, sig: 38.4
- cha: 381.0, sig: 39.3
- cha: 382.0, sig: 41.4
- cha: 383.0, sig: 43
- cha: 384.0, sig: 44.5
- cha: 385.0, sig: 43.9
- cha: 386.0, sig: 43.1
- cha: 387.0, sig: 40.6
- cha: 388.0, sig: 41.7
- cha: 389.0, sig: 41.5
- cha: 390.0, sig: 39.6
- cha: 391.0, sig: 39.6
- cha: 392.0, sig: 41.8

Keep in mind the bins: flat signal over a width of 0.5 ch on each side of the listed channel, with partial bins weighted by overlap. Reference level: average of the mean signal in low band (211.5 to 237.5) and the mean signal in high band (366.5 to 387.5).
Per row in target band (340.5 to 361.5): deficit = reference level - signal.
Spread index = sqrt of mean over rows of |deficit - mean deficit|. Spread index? 1.1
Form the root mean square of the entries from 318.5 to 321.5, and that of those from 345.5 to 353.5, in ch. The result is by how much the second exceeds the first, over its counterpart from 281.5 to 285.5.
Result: 0.16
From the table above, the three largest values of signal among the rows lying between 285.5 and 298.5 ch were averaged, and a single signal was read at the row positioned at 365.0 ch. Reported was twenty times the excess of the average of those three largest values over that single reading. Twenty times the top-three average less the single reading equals -33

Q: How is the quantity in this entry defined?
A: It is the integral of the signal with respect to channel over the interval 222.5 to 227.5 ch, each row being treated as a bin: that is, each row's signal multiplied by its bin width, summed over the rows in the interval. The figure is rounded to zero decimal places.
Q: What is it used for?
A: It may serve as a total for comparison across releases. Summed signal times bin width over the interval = 201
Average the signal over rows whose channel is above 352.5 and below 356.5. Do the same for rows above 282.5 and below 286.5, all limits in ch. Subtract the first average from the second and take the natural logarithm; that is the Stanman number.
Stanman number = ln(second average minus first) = -2.3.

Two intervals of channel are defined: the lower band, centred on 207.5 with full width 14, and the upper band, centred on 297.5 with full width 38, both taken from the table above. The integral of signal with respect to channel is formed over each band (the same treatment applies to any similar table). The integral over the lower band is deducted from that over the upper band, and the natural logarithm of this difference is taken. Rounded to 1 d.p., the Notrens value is 6.5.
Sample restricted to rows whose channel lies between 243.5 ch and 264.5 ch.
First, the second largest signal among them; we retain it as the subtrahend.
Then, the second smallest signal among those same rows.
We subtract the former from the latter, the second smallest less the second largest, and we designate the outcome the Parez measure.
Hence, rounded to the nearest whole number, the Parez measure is -10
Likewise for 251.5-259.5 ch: -5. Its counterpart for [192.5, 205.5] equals -8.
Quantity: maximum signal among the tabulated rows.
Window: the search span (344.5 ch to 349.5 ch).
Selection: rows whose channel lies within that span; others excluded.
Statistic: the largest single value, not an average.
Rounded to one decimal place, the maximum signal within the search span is 38.8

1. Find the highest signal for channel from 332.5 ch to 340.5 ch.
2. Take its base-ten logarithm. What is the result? 1.56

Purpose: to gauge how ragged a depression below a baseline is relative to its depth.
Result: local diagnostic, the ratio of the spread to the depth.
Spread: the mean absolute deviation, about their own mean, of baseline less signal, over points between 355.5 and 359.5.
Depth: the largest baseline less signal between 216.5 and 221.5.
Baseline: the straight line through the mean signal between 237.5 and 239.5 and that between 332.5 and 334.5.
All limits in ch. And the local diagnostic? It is -0.1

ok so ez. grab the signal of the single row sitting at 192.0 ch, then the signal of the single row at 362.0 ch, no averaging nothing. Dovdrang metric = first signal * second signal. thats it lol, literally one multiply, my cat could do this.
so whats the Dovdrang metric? 1432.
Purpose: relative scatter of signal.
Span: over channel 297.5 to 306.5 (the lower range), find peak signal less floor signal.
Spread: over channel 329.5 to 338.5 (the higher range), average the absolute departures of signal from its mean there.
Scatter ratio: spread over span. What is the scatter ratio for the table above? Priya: 0.27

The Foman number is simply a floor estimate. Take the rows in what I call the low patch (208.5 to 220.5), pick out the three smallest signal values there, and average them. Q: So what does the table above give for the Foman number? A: 41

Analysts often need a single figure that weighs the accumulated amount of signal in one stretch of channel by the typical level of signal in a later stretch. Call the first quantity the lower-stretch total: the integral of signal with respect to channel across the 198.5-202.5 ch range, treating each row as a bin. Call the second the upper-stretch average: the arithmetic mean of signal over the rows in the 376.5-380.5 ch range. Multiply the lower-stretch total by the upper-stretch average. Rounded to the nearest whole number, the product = 6253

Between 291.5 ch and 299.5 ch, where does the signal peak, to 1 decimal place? 293.0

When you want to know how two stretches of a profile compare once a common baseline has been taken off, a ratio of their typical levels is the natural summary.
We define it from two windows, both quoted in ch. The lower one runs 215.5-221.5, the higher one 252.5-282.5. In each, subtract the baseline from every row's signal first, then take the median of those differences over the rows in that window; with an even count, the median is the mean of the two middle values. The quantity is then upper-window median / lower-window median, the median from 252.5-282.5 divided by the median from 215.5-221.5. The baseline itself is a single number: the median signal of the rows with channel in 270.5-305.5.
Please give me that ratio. -0.3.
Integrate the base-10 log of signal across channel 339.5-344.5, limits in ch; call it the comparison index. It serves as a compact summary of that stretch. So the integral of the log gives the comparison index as 7.7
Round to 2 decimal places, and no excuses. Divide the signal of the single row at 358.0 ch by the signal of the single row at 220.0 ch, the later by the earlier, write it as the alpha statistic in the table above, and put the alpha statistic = 0.93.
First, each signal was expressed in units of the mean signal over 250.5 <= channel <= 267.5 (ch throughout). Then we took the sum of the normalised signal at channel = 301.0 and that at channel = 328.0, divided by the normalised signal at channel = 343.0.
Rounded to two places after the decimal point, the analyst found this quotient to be 1.86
